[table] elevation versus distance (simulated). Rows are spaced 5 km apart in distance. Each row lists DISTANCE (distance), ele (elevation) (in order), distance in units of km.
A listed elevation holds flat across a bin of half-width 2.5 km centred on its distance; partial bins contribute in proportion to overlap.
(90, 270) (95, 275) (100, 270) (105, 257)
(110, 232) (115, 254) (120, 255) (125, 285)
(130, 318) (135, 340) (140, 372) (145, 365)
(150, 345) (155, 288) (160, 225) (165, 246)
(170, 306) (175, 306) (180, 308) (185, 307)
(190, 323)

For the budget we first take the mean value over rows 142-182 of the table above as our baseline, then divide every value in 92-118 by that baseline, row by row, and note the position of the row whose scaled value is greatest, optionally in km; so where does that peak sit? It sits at 95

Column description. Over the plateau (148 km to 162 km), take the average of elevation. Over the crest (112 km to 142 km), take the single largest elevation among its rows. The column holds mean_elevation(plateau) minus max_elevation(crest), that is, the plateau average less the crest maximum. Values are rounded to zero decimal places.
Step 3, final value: -86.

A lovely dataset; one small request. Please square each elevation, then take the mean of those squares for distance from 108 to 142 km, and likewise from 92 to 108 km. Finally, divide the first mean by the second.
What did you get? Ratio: 1.24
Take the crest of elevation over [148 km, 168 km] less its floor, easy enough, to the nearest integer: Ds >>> 120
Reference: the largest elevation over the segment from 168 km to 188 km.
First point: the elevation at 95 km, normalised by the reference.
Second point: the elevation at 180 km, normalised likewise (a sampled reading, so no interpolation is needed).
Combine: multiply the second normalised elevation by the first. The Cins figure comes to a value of 0.89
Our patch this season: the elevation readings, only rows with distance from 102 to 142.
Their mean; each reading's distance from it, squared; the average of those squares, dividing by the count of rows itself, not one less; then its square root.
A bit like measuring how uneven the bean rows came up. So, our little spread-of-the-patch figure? 46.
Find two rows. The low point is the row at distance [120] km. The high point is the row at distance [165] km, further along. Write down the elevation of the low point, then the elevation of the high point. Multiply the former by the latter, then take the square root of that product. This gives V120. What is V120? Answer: 250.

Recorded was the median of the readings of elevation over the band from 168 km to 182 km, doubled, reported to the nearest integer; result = 612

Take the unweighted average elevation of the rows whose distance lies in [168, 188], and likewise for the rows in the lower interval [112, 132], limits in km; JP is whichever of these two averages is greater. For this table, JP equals 307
